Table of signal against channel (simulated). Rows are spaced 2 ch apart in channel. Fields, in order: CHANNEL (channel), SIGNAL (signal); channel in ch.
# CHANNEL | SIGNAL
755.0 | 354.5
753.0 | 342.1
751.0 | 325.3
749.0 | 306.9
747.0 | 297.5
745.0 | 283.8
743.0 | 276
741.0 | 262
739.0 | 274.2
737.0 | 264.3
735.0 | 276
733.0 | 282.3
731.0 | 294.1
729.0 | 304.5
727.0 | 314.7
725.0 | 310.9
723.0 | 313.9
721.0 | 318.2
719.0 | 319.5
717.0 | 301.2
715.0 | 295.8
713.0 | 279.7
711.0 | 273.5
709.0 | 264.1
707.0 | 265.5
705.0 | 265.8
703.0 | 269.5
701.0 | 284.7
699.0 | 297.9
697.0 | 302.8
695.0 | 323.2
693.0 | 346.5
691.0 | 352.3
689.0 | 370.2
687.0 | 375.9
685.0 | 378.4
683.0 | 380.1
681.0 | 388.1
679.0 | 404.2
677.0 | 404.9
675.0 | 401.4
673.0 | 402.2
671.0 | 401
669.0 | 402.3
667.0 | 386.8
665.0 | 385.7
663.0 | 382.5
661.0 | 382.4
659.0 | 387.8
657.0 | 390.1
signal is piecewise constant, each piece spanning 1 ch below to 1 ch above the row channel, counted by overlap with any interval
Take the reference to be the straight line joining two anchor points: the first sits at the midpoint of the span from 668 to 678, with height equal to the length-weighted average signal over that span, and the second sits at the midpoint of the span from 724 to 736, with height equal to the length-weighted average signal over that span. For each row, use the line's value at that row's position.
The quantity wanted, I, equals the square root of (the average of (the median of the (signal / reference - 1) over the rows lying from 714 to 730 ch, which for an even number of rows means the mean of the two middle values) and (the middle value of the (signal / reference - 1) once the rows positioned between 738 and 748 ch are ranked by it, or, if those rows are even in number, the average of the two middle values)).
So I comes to 0.110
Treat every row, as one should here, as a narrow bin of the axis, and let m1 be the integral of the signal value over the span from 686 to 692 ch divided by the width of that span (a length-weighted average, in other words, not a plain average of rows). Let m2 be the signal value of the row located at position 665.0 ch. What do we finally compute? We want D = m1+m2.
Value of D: 752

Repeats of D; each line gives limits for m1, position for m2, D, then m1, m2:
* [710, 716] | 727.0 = 598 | 283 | 314.7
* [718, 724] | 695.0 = 640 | 317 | 323.2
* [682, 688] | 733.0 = 660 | 378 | 282.3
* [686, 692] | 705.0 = 632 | 366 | 265.8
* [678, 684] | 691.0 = 743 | 391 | 352.3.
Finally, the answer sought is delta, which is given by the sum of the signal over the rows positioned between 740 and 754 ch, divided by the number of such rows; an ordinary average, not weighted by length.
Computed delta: 299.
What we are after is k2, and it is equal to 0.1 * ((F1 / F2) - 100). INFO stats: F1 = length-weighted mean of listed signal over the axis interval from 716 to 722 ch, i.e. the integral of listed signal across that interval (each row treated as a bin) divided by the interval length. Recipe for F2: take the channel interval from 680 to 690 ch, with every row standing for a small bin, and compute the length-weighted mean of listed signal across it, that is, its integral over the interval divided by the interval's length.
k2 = -9.92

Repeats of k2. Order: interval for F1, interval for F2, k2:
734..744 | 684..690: -9.93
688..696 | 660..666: -9.91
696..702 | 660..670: -9.92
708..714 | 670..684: -9.93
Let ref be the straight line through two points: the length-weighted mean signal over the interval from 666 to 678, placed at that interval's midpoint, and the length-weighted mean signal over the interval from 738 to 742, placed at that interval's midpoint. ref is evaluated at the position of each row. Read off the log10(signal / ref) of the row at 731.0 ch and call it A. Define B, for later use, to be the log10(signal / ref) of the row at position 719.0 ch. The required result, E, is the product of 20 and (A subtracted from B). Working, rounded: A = 0.013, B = 0.015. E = 0.04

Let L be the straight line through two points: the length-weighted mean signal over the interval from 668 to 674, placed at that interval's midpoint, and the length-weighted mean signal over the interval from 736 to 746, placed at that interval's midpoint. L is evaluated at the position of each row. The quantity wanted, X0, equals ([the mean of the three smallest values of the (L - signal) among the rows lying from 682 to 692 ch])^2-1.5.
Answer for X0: 6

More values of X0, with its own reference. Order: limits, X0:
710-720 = 121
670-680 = 162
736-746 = 69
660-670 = 310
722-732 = 143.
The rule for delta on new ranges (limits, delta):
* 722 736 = 299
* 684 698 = 350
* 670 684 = 397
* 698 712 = 274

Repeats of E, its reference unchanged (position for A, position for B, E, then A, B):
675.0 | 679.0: 0.23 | 0.008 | 0.020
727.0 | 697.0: -1.90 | 0.031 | -0.065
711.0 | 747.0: 2.83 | -0.074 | 0.068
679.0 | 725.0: 0.00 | 0.020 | 0.020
